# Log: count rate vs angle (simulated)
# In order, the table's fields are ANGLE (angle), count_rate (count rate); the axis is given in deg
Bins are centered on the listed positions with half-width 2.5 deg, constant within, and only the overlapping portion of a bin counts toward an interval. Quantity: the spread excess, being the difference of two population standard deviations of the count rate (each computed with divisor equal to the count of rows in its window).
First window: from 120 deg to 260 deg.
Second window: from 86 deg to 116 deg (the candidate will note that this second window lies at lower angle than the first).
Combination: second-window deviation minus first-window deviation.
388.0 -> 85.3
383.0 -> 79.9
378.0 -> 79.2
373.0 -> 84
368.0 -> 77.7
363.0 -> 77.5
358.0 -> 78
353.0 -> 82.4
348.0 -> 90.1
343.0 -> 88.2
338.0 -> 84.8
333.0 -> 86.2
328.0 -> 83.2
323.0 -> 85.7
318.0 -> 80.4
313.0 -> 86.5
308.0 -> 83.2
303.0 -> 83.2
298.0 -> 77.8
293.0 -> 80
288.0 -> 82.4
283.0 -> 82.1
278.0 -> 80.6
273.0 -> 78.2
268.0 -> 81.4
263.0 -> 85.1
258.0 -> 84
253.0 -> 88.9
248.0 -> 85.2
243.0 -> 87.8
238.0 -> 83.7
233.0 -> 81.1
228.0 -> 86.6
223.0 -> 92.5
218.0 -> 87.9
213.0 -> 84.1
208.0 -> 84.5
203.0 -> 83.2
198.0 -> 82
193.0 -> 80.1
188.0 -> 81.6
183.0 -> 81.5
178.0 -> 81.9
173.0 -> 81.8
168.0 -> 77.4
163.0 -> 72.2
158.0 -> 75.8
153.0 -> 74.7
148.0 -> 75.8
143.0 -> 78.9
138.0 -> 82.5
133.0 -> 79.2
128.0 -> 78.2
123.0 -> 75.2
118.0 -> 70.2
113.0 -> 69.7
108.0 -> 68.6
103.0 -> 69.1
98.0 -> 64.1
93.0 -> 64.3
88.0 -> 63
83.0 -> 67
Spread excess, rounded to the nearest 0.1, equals -1.9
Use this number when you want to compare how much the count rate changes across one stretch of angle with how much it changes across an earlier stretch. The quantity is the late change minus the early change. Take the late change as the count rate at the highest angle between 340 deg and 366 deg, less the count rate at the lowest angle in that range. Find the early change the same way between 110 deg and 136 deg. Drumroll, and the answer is -20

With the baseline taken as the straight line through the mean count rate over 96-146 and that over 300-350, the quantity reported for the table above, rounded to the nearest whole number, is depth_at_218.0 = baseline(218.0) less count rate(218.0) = -9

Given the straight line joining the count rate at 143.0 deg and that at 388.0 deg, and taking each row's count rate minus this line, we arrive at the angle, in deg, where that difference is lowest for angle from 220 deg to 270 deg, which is 268.0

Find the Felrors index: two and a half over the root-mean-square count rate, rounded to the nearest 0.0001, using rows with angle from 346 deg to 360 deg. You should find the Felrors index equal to 0.0299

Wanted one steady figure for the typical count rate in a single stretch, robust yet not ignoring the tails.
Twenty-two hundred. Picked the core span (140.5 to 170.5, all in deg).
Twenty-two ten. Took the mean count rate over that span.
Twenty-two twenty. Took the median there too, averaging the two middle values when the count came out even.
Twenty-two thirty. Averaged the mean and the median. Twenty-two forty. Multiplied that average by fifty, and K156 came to 3790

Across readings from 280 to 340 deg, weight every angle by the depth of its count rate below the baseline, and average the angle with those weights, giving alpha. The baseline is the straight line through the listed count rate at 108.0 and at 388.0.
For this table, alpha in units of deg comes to 313.7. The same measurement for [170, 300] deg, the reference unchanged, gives 220.9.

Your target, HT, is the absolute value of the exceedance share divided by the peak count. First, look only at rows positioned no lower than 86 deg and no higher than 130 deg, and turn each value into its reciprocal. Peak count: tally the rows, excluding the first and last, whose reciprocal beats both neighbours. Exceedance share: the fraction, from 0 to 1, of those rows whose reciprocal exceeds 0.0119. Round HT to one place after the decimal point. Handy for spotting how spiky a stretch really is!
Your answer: 0.5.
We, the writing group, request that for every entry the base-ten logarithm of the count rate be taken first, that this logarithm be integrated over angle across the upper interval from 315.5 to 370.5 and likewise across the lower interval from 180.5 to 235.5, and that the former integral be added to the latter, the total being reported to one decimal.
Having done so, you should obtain 211.4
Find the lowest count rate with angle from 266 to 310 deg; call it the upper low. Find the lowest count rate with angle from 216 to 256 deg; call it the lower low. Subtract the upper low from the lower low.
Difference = 3.3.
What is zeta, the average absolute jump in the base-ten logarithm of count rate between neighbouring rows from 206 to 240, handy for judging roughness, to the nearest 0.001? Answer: 0.019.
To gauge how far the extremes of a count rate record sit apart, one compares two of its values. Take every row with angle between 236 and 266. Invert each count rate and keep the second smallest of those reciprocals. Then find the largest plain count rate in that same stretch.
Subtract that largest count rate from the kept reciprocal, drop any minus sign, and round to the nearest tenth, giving 88.9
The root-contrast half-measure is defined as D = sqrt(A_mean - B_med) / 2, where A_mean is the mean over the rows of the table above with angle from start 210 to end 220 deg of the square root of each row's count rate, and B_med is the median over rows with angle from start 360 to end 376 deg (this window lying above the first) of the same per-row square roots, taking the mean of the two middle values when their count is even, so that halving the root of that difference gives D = 0.34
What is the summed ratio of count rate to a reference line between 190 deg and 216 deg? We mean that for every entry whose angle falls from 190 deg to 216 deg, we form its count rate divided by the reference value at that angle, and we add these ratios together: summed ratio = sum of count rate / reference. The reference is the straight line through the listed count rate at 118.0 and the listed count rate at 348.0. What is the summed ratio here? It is 5.34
